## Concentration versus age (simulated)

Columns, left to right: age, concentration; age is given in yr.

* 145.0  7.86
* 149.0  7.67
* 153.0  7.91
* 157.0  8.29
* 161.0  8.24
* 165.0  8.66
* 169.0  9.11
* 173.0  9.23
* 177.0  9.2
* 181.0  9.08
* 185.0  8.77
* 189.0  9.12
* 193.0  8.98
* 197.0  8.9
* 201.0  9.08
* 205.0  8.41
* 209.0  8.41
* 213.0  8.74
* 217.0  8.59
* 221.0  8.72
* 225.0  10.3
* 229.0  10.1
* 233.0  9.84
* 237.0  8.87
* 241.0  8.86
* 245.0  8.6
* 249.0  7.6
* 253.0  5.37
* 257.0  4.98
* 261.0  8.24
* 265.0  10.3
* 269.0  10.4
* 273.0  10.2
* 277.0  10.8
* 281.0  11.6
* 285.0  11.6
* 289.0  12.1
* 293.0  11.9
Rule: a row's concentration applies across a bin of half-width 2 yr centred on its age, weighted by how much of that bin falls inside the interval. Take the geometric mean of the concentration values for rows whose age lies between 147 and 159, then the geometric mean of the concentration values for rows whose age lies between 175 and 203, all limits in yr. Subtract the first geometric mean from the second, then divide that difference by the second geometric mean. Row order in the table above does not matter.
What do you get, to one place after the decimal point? 0.1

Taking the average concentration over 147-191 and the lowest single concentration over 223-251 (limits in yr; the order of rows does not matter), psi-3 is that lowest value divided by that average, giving 0.88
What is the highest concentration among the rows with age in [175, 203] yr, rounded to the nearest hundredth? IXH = 9.20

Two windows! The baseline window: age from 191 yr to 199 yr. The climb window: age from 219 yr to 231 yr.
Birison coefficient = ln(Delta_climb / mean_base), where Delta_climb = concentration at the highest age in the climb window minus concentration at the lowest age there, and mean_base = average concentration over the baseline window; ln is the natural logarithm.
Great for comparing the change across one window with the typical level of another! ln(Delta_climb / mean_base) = -1.9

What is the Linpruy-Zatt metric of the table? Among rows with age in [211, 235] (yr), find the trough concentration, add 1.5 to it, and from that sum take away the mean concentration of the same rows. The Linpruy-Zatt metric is 0.71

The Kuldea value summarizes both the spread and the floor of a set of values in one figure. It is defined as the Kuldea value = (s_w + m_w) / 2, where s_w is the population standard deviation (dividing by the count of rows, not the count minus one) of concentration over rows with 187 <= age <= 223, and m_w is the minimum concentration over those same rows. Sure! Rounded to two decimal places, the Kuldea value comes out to 4.33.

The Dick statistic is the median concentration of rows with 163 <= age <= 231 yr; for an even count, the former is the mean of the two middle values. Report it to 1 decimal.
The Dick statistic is 9.0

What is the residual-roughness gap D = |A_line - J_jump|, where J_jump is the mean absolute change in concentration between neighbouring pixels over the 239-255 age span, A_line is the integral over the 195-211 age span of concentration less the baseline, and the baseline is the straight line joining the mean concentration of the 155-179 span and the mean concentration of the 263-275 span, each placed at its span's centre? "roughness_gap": 11.1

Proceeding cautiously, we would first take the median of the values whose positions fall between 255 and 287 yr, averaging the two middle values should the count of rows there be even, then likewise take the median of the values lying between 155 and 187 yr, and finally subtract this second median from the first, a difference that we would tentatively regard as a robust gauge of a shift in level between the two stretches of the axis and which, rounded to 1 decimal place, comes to 1.4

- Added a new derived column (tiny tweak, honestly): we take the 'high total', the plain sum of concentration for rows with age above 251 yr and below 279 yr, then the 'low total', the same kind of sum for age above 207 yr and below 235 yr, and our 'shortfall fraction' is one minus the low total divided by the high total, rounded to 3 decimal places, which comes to -0.073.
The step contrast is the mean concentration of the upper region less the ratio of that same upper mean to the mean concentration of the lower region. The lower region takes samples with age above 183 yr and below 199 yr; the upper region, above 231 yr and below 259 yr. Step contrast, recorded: 6.9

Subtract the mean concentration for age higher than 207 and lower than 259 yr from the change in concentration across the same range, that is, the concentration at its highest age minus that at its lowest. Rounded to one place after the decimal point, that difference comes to -11.8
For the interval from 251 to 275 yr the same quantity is -3.4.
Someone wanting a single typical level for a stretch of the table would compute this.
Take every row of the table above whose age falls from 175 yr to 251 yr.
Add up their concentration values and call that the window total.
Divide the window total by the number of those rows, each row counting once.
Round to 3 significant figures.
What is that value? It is 8.96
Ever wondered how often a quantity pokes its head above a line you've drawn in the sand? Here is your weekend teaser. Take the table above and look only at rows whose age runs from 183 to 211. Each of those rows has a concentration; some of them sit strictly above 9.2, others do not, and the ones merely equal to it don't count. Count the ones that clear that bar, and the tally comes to 0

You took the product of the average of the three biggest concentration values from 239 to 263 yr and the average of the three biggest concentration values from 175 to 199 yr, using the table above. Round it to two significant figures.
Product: 78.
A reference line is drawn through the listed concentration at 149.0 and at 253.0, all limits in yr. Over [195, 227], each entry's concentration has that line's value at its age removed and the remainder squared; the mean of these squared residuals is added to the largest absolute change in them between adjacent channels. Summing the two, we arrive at 19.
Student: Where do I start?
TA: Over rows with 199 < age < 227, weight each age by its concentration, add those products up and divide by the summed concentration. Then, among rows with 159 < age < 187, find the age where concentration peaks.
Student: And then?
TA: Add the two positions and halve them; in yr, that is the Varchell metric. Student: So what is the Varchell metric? 193.1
